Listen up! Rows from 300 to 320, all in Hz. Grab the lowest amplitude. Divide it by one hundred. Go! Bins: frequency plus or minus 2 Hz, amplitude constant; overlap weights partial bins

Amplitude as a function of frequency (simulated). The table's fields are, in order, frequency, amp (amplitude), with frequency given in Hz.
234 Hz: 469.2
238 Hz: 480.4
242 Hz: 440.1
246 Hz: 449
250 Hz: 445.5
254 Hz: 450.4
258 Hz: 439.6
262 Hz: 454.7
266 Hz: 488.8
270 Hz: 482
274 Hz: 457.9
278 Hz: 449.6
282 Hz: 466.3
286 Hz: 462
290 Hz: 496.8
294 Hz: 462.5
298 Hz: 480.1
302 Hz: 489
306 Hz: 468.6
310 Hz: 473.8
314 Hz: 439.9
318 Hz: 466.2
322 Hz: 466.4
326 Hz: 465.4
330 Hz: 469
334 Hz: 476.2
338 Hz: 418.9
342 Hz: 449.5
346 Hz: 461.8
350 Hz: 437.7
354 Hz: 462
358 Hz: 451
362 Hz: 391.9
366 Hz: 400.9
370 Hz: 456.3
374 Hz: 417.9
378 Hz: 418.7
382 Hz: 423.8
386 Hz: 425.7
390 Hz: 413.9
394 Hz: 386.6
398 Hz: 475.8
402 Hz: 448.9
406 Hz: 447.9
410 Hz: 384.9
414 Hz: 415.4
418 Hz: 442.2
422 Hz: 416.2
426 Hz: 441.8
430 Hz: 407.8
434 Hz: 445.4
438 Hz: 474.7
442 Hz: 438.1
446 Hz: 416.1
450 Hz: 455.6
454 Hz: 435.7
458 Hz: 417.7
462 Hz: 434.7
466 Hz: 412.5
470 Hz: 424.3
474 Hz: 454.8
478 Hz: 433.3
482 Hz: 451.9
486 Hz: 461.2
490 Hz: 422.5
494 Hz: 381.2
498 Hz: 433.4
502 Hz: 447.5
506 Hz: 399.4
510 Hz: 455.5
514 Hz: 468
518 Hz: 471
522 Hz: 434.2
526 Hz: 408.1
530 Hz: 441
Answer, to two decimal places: 4.40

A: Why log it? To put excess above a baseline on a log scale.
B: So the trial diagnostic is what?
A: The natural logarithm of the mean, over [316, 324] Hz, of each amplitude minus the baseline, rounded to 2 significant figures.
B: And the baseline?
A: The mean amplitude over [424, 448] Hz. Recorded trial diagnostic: 3.4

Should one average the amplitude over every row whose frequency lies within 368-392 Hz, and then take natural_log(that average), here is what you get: 6.05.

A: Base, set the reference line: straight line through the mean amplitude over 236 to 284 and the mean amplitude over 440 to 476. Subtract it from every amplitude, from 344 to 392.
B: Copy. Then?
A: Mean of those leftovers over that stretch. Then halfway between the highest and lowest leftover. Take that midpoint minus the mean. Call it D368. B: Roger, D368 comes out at -4.5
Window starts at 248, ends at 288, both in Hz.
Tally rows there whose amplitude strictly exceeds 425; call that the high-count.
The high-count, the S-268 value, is 10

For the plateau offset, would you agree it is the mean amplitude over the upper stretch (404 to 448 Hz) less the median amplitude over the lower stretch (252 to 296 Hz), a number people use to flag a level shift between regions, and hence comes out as -32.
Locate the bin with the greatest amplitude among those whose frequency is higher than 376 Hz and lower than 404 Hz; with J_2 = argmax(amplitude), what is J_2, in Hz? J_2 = 398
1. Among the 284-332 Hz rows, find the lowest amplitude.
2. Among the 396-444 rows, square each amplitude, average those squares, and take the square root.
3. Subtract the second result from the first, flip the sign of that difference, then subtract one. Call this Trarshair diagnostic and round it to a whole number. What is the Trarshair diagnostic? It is -4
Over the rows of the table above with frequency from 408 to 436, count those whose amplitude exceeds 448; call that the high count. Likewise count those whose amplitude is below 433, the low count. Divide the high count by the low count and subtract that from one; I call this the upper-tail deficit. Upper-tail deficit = 1.0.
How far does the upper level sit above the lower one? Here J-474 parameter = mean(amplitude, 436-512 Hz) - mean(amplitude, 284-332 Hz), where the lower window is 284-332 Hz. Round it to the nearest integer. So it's -36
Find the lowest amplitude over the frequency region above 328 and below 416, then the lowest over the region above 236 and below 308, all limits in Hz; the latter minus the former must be 55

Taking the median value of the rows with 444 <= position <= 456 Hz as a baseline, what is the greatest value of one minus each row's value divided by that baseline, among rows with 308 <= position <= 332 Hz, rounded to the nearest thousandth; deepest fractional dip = -0.010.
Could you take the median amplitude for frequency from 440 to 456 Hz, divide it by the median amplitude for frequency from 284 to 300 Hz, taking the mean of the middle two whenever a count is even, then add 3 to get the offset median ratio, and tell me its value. 3.93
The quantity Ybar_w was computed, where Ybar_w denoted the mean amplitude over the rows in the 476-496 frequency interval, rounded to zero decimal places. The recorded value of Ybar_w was 430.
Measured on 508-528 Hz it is 447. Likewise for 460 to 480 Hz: 432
